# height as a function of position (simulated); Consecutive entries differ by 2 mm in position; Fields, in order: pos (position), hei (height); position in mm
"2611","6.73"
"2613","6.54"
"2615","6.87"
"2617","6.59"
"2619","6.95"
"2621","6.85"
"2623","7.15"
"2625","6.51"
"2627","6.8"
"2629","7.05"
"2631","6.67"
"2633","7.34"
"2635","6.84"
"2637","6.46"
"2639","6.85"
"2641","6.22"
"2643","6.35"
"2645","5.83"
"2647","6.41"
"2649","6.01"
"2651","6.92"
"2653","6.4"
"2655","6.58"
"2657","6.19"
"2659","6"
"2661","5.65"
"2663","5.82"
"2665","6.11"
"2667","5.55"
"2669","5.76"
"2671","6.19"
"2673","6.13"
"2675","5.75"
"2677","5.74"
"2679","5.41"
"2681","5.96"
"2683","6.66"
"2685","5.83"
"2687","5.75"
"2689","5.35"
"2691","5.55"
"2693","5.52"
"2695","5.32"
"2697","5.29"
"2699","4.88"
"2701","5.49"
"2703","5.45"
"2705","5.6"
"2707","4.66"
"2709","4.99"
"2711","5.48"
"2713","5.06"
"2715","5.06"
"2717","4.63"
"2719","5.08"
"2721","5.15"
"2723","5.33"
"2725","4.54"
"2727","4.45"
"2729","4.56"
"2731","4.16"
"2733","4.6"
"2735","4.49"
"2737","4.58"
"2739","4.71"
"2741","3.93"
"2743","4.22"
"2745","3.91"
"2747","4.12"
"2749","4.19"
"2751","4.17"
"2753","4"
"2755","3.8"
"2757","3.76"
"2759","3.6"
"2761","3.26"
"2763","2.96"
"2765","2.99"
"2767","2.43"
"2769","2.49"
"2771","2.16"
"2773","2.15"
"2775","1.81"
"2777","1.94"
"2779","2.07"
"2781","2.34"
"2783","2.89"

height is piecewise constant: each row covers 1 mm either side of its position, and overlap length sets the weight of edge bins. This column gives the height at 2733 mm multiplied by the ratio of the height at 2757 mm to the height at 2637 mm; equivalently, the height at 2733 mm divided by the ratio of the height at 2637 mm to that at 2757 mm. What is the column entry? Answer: 2.7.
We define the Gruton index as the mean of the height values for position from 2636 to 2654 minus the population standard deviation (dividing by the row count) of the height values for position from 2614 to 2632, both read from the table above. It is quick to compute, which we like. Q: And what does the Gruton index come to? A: 6.2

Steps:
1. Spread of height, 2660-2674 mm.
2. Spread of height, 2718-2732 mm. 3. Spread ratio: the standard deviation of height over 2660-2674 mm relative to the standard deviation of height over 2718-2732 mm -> 0.6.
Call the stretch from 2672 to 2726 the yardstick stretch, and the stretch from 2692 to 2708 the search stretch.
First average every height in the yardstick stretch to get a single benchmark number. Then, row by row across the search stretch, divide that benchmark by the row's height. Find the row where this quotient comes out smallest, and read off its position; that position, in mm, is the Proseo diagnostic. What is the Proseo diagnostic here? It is 2705 mm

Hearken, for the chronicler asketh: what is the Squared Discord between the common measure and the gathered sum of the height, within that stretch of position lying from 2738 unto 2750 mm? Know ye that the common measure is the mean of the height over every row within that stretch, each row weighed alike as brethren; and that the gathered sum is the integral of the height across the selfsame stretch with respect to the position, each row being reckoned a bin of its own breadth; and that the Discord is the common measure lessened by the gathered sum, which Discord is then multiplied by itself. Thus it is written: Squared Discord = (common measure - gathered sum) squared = 2114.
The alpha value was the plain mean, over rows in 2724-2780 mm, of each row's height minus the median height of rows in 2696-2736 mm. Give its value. -1.5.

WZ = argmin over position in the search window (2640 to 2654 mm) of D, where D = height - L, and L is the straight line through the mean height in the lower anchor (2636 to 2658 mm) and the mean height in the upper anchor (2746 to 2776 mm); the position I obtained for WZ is 2645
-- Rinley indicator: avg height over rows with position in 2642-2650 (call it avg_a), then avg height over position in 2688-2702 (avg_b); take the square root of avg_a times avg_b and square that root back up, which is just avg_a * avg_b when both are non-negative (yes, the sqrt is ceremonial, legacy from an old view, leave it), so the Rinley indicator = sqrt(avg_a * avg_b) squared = 33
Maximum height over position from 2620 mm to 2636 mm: 7.34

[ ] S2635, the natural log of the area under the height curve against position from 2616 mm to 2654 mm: 5.53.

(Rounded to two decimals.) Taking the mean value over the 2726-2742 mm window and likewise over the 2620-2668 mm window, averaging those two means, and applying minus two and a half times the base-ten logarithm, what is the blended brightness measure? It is -1.84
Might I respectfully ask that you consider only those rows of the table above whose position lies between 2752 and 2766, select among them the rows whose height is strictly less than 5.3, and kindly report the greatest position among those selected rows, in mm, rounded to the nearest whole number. 2765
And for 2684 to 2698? 2697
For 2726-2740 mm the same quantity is 2739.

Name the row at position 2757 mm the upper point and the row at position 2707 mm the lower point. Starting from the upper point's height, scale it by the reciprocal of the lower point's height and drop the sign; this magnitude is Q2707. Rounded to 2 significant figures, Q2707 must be 0.81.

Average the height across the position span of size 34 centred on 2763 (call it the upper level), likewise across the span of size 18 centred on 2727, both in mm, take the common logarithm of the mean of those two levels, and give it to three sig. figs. 0.589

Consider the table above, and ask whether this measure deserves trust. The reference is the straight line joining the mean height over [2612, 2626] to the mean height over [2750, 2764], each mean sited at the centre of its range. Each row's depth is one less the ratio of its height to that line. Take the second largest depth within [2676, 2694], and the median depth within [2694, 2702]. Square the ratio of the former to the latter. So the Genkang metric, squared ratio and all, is 0.32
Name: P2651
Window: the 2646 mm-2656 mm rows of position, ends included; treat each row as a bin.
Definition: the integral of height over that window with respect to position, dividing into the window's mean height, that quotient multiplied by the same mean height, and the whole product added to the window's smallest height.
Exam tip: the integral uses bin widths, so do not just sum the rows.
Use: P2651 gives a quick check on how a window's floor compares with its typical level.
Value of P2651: 6.7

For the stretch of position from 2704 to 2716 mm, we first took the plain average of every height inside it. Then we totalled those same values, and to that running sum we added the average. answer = 36.0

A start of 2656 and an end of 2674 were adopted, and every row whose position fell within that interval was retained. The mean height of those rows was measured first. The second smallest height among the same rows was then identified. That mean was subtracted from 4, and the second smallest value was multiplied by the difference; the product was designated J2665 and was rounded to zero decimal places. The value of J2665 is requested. -11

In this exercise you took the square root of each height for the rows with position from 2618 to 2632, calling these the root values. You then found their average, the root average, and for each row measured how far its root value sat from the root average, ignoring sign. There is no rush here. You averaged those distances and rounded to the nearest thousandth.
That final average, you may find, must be 0.032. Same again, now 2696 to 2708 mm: 0.068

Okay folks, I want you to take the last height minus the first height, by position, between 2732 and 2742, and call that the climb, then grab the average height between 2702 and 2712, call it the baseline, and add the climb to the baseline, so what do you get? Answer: 4.6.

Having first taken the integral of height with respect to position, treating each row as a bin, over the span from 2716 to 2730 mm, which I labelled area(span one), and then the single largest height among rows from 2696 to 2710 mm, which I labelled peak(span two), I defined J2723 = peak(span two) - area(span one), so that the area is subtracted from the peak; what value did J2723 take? -62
